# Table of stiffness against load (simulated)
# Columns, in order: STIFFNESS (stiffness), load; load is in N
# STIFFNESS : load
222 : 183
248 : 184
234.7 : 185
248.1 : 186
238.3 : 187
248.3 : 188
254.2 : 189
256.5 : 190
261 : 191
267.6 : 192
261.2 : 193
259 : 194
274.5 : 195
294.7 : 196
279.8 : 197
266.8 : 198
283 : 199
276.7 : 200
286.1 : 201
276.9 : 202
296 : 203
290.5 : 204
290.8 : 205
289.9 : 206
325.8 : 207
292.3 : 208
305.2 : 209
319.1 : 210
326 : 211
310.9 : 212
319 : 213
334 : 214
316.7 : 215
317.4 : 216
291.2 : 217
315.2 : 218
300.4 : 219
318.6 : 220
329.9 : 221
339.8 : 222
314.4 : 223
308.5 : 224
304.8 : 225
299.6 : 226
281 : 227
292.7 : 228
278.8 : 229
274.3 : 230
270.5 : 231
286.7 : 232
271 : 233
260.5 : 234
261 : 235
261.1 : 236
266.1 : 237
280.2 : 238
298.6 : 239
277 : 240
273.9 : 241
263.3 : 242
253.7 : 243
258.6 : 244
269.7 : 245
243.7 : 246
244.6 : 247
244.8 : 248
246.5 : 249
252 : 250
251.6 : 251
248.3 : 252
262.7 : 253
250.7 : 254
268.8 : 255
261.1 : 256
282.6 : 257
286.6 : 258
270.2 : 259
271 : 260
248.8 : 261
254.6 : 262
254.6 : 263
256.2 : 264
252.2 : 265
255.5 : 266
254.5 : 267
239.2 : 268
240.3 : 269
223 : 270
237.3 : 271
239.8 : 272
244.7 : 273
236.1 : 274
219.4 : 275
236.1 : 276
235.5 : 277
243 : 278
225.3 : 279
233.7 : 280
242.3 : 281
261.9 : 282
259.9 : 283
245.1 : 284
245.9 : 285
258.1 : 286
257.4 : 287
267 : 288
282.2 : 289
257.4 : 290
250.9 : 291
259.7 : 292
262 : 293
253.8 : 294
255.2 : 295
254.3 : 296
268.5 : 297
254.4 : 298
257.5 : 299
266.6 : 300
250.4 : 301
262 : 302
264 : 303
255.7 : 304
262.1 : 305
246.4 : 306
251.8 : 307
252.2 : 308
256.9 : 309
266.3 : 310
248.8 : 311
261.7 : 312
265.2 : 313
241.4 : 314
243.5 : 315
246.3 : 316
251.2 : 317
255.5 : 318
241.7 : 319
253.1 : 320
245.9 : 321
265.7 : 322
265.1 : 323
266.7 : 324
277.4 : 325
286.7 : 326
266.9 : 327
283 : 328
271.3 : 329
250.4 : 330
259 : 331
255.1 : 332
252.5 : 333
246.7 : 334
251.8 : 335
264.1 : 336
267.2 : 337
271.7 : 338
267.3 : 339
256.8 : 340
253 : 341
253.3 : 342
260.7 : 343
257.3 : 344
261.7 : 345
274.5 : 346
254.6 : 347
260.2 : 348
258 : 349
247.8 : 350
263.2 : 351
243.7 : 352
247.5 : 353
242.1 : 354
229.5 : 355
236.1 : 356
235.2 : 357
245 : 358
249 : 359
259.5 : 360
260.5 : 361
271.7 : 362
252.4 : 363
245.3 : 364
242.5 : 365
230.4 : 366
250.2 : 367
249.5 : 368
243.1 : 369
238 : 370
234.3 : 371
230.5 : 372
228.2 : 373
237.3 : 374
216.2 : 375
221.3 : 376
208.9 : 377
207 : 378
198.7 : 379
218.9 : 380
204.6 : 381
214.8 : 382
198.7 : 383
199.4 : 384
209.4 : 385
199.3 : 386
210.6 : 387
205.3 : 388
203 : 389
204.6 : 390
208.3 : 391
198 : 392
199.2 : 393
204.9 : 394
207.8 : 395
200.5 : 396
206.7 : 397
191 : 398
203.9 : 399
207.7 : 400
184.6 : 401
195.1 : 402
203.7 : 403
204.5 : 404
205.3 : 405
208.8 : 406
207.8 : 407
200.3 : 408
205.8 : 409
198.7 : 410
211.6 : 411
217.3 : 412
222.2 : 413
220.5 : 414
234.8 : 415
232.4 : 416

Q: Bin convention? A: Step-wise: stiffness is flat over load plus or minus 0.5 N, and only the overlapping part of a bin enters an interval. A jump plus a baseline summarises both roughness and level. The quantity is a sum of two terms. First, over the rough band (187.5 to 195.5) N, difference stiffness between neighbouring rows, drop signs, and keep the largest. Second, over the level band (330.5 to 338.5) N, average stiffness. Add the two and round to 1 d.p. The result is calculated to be 274.0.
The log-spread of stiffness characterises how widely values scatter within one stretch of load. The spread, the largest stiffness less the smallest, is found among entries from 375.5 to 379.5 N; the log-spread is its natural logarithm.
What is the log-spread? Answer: 3.12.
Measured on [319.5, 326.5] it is 3.71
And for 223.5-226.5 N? 2.19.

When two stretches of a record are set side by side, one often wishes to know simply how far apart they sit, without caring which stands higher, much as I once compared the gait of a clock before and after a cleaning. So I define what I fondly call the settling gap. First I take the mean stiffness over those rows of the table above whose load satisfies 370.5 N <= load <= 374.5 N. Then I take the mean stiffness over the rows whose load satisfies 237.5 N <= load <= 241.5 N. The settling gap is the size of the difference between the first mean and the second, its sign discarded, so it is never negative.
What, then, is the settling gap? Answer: 50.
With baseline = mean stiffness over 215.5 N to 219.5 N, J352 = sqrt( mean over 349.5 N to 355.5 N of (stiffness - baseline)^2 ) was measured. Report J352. 61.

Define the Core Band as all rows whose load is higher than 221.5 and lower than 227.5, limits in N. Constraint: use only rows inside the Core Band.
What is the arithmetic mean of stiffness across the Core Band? 308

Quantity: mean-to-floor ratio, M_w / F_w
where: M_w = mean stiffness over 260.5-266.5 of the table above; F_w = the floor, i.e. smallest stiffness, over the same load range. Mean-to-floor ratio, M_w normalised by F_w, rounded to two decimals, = 1.02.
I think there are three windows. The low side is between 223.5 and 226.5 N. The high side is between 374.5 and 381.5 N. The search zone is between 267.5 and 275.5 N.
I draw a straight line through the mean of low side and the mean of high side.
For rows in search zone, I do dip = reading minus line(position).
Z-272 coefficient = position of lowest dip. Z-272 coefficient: 275 N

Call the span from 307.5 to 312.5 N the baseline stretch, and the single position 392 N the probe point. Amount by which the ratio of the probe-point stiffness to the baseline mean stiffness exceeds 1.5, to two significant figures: -0.73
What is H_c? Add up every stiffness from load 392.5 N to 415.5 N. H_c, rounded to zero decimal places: 4743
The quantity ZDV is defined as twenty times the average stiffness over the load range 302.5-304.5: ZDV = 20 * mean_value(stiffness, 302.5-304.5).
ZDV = 5197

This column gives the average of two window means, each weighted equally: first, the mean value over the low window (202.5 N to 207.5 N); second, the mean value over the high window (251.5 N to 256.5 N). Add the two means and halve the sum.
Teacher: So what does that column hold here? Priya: 278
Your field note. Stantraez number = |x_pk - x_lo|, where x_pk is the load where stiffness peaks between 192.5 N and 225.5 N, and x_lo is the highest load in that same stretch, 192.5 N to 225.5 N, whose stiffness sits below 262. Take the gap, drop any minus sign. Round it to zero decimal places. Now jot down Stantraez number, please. 28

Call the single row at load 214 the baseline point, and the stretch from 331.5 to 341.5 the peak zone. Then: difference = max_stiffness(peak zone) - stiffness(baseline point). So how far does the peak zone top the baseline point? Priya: -62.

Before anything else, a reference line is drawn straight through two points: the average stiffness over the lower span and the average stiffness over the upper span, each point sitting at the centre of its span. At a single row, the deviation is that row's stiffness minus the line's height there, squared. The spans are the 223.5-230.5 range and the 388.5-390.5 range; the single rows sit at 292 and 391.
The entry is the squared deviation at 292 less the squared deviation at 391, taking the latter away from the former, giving -17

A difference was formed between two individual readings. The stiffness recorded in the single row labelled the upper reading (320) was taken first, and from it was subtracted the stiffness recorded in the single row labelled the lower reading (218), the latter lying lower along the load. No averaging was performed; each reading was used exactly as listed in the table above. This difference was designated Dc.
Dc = -62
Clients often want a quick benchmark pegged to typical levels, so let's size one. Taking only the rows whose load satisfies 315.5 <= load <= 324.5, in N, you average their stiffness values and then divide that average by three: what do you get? 85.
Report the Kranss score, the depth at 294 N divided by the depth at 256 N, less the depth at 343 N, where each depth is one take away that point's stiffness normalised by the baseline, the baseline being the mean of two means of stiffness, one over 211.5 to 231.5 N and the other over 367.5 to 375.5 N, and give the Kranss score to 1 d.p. 1.8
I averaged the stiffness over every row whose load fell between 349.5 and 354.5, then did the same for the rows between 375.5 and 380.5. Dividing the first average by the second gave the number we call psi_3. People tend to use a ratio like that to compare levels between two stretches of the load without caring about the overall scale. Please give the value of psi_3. 1.18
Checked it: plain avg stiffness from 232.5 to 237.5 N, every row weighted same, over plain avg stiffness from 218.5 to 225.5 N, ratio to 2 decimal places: 0.83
